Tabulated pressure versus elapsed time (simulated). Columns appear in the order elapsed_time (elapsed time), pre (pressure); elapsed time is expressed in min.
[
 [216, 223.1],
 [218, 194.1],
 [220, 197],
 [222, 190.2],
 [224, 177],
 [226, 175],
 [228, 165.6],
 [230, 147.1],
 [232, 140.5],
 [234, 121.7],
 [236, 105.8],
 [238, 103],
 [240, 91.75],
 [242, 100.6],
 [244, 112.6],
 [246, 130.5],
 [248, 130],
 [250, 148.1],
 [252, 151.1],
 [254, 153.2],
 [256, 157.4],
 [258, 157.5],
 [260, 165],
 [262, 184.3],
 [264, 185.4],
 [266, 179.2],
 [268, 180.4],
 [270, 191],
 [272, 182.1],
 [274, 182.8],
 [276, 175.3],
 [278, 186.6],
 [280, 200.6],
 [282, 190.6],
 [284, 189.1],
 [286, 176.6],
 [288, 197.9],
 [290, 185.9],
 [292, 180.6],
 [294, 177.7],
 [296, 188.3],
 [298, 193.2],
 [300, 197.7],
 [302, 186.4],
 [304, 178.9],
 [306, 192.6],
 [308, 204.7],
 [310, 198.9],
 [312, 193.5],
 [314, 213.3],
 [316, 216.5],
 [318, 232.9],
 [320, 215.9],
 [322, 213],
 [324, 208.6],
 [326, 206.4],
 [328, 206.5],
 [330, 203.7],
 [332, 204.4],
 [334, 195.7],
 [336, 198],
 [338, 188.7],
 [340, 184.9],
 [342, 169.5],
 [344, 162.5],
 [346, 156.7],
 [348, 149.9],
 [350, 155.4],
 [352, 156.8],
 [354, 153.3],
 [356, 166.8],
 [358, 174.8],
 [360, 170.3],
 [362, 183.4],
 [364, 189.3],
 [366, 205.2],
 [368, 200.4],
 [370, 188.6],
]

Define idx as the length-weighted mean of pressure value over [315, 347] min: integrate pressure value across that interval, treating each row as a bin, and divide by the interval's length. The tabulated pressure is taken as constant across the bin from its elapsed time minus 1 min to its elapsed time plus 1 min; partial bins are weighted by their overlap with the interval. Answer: 198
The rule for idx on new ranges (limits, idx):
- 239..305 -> 169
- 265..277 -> 182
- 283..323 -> 197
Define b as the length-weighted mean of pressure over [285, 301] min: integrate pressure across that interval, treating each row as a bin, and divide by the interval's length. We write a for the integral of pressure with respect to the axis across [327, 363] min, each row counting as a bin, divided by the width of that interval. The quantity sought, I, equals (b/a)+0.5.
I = 1.56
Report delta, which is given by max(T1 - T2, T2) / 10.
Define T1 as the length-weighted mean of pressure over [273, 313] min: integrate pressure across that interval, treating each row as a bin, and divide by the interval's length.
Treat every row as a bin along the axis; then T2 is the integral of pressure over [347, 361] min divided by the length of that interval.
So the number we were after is 16.1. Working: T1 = 189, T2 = 161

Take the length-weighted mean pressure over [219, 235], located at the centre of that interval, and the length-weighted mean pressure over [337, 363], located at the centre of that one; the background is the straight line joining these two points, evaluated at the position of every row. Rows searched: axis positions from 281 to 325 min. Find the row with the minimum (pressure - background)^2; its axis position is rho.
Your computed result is 286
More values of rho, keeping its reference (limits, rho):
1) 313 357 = 356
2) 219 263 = 260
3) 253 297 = 260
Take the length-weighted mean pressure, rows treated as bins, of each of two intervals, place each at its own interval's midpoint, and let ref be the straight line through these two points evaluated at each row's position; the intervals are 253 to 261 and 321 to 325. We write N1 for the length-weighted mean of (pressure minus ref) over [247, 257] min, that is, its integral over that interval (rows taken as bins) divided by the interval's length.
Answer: -6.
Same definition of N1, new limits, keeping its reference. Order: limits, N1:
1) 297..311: -2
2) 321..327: -2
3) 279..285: 15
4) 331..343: -32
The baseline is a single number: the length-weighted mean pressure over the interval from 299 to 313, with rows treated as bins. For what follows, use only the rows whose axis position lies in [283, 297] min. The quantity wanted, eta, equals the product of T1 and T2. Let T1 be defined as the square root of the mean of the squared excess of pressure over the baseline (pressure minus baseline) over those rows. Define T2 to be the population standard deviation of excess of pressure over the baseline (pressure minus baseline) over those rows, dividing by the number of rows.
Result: 74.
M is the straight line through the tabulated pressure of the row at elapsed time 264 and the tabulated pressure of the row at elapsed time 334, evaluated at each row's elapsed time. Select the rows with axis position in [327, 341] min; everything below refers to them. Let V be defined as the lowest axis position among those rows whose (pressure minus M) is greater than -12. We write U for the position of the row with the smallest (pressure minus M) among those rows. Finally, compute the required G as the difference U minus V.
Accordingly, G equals 12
